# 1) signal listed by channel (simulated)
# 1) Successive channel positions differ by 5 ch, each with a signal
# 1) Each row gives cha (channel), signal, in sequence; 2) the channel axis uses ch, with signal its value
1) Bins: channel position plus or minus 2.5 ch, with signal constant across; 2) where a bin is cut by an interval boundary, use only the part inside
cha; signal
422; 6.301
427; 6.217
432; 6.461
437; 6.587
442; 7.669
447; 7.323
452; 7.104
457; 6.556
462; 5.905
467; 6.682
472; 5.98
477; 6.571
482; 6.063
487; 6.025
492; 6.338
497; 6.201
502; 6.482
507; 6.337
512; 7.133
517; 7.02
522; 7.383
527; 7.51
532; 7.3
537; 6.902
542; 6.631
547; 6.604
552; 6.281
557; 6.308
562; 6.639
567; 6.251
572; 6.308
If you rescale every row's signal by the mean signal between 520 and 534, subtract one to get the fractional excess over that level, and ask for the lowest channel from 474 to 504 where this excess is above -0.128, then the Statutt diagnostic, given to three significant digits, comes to 477 ch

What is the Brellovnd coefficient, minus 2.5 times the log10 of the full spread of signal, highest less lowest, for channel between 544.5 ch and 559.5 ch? 1.2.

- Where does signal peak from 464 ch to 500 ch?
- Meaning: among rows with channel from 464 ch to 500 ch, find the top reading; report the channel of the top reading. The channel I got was 467 ch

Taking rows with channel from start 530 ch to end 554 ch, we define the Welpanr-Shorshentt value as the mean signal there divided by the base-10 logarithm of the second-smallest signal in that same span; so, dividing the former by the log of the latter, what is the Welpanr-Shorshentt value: 8.2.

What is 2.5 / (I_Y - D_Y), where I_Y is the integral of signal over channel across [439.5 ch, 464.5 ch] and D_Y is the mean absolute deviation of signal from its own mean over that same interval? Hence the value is 0.0145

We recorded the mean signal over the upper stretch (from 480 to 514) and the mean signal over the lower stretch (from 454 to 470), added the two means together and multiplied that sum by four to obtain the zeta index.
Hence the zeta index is 51.0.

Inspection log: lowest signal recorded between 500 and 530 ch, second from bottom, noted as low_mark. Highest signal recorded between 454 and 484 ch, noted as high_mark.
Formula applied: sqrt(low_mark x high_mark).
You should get 6.58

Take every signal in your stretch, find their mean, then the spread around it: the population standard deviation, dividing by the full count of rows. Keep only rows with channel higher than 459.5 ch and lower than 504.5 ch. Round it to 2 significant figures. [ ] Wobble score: 0.26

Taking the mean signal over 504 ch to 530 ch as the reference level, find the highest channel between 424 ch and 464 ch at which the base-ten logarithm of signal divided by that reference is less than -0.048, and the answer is 462 ch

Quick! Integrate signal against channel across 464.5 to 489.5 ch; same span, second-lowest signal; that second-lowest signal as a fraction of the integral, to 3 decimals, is 0.038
